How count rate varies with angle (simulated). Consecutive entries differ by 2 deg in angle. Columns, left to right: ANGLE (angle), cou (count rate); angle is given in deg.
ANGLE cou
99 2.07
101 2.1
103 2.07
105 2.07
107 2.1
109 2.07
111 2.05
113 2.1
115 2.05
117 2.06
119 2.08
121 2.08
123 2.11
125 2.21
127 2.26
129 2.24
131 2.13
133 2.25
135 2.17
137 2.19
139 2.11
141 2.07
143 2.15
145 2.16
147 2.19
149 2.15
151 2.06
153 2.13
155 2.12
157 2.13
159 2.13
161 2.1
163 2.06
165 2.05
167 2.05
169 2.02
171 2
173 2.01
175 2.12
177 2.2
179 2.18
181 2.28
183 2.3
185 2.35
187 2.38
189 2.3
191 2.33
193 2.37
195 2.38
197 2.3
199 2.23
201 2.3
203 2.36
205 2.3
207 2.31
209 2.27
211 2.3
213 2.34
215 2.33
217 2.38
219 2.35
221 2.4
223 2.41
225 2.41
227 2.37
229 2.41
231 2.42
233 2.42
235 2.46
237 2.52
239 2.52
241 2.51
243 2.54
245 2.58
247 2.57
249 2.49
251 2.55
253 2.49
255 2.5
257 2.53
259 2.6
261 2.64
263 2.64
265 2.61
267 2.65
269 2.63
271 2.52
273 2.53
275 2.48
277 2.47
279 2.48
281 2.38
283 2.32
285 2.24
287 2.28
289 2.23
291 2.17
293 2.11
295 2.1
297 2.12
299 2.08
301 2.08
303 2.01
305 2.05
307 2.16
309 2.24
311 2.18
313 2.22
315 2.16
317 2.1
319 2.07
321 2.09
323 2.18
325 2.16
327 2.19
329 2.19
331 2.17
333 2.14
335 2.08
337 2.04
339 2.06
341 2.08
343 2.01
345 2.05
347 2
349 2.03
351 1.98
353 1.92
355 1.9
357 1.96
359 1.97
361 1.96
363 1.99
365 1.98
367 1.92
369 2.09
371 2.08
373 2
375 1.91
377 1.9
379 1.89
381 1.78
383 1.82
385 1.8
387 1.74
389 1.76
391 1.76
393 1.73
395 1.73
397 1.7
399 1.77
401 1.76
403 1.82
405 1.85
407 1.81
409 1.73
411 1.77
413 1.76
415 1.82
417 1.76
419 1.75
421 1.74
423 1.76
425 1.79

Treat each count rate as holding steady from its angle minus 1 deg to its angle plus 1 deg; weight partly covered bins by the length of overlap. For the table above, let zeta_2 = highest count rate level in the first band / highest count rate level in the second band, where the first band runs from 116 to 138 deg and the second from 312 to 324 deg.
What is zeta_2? 1.02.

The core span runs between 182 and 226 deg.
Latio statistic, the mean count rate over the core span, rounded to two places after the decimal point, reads 2.34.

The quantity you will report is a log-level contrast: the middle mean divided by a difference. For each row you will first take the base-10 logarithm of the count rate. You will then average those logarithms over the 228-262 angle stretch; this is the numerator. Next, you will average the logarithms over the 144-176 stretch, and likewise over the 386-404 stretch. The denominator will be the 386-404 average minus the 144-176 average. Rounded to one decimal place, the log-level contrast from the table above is -5.2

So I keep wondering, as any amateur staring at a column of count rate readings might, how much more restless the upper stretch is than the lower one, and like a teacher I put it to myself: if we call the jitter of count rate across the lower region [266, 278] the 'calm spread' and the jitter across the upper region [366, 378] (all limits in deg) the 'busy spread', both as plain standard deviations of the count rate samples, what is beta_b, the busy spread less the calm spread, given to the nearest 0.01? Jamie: 0.01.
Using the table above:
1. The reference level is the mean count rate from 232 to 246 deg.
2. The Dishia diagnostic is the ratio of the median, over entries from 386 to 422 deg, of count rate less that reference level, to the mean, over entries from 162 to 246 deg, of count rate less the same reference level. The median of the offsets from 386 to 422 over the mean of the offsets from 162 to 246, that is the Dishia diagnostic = 3.8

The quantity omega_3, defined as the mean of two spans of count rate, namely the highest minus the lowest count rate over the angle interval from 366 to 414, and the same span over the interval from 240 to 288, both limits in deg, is 0.40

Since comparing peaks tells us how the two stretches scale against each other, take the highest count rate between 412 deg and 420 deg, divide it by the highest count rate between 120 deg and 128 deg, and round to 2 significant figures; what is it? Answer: 0.81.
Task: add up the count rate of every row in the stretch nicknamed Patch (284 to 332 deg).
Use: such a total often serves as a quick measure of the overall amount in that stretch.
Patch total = 51.6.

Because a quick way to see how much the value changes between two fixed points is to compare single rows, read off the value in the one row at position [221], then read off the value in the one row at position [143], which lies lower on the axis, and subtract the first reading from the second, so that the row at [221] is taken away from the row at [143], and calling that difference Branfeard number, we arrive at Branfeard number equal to -0.25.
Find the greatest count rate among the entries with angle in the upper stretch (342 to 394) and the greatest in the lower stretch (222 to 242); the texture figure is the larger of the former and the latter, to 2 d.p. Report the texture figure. 2.52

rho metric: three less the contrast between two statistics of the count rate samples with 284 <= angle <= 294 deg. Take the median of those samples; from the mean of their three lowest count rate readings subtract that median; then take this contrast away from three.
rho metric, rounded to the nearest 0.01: 3.06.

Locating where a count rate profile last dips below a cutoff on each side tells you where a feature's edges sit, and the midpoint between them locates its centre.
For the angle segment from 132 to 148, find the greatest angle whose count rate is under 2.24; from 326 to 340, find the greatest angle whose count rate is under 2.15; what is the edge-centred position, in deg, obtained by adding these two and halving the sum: 243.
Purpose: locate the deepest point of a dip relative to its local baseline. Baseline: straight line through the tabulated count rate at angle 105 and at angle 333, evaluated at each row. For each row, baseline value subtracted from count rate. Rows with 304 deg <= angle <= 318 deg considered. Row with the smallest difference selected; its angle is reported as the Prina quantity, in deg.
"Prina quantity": 305 deg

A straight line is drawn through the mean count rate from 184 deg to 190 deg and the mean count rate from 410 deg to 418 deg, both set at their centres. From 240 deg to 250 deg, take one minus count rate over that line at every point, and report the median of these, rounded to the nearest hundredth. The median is -0.15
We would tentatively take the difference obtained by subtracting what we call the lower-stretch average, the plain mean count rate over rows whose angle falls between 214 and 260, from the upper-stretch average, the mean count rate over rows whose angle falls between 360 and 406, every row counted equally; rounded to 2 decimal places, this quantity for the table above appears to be -0.61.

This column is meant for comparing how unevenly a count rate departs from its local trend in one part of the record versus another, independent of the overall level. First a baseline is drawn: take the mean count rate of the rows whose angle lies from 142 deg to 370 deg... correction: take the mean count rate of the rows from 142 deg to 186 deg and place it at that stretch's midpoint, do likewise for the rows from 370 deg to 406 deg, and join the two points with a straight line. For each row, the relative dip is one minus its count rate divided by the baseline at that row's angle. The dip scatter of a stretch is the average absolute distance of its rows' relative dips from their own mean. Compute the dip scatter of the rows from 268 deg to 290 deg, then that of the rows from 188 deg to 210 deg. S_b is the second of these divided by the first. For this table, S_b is 0.29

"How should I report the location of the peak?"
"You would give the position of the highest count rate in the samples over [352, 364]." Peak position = 363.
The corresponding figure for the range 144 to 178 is 177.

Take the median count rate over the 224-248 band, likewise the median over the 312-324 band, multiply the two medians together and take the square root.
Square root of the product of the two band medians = 2.30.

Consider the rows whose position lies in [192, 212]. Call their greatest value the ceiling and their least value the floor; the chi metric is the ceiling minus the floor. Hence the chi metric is 0.150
